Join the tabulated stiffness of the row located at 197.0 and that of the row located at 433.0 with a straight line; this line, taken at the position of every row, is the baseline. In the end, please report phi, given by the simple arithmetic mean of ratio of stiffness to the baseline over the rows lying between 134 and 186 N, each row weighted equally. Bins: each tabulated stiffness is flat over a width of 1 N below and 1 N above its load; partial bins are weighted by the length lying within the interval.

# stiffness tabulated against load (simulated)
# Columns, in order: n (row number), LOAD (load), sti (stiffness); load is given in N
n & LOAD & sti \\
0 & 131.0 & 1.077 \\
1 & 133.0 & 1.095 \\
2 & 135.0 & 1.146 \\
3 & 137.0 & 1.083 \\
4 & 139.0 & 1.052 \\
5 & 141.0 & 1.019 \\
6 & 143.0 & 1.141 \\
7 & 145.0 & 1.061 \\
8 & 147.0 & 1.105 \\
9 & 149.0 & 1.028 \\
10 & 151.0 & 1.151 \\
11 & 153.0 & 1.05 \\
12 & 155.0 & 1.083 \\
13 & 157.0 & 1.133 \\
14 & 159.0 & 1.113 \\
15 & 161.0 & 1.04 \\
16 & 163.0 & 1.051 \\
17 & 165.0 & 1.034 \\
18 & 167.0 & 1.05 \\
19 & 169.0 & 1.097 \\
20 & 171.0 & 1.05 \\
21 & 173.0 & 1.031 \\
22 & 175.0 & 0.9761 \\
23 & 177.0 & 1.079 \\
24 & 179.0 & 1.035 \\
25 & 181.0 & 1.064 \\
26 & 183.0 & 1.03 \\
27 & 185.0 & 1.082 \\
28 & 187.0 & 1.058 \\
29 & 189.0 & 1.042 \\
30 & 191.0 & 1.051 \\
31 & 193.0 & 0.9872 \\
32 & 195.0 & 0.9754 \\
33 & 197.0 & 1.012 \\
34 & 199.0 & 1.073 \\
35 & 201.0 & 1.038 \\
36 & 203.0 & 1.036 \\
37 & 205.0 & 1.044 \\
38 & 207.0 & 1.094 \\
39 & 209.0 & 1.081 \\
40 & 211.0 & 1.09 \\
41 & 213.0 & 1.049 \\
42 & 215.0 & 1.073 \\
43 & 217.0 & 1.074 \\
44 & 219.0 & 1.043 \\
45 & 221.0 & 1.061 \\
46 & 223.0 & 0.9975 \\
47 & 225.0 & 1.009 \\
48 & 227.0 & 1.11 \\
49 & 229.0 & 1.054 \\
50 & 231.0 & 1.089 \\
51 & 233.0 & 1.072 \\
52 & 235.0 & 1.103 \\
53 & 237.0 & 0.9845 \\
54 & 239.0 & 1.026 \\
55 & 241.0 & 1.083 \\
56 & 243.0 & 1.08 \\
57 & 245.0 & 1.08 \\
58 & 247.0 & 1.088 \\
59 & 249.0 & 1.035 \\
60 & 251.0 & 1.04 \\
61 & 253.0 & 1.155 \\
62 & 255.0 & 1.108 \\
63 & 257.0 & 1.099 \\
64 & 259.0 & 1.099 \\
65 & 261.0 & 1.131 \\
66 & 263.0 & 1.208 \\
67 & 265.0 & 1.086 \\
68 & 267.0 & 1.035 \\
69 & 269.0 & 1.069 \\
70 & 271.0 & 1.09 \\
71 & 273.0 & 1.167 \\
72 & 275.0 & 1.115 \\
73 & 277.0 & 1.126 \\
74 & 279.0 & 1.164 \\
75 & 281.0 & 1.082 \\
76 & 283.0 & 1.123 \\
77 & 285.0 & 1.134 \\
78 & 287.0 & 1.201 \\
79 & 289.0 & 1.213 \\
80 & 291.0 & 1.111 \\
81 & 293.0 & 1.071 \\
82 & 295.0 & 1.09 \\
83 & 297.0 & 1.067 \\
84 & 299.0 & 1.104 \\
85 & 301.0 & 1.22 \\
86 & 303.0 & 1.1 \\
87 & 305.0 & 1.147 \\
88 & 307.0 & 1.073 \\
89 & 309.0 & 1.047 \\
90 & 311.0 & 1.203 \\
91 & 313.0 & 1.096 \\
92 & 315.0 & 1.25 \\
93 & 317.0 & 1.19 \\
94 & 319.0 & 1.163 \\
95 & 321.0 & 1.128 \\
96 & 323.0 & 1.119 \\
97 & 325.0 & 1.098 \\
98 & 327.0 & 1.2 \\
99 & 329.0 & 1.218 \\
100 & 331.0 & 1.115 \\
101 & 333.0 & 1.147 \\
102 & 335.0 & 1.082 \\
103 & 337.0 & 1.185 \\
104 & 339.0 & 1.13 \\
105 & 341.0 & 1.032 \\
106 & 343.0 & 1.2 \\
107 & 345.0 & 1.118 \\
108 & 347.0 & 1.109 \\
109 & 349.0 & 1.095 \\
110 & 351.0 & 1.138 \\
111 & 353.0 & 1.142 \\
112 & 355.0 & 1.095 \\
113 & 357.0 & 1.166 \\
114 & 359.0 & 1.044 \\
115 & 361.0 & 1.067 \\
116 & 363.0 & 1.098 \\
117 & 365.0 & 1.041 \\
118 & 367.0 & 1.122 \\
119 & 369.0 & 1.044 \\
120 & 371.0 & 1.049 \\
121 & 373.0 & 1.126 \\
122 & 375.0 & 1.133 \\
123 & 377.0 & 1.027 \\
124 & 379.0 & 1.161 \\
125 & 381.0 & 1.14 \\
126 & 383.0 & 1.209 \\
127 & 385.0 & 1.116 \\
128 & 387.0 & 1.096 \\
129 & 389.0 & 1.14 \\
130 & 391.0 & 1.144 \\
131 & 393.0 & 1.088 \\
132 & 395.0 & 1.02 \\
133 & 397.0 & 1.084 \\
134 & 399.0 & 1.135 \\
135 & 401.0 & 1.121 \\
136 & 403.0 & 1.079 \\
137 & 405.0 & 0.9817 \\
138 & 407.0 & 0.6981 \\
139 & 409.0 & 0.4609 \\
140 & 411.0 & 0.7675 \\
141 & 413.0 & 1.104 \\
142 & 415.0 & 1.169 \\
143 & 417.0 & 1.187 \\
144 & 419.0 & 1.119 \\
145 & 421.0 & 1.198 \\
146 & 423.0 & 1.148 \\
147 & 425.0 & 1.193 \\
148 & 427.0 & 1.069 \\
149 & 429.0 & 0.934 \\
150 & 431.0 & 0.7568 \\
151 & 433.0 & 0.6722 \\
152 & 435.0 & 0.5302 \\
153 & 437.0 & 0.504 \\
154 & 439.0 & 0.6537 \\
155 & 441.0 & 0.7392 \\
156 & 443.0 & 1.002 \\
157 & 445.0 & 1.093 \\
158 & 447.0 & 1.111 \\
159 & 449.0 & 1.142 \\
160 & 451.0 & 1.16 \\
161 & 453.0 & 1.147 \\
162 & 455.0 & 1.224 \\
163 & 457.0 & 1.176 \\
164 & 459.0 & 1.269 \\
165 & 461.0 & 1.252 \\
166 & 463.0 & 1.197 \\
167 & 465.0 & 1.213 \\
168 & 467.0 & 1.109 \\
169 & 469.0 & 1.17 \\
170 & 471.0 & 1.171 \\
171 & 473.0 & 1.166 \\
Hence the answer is 1.0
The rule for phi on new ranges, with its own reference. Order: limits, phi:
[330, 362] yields 1.4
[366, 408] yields 1.5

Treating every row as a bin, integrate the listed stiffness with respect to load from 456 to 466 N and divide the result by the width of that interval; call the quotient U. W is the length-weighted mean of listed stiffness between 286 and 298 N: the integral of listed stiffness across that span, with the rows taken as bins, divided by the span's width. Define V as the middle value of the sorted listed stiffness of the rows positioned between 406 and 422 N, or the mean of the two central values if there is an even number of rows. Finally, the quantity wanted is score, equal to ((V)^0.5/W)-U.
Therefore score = -0.28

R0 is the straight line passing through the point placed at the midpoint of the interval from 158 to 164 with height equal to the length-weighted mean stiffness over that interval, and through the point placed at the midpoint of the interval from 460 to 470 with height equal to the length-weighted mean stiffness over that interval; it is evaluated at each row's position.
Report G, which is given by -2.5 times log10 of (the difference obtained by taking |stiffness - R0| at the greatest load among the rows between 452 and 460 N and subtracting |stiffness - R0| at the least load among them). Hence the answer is 3.33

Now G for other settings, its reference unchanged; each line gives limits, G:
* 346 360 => 2.89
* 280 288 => 3.26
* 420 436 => 0.52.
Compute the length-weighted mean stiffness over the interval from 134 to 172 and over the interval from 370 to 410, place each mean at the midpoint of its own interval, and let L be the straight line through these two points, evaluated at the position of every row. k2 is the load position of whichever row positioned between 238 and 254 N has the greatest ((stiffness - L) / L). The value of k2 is 253.0 N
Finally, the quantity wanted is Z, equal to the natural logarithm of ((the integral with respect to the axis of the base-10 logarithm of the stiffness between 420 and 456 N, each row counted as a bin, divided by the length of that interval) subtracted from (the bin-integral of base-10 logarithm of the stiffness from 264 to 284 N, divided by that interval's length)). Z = -2.6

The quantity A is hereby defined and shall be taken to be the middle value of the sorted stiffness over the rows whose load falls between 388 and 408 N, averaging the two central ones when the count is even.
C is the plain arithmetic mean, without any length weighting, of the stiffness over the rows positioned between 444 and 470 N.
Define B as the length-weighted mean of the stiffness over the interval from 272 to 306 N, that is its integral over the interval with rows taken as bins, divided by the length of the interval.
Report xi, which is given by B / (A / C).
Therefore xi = 1.22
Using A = 1.09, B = 1.131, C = 1.174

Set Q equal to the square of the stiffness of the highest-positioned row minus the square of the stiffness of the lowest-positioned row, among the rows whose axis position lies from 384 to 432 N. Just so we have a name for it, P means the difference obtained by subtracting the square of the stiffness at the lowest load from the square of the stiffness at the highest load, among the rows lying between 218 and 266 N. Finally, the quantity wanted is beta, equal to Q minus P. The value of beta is -0.76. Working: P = 0.1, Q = -0.67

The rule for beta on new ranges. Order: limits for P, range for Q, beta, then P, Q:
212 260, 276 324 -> -0.12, 0.1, -0.02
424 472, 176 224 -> -0.12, -0.1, -0.17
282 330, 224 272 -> -0.05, 0.2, 0.17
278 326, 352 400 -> 0.13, -0.1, -0.02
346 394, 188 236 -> 0.18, 0.0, 0.13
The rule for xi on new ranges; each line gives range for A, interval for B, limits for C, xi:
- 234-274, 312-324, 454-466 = 1.30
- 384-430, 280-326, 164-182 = 1.07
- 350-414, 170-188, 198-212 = 1.01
